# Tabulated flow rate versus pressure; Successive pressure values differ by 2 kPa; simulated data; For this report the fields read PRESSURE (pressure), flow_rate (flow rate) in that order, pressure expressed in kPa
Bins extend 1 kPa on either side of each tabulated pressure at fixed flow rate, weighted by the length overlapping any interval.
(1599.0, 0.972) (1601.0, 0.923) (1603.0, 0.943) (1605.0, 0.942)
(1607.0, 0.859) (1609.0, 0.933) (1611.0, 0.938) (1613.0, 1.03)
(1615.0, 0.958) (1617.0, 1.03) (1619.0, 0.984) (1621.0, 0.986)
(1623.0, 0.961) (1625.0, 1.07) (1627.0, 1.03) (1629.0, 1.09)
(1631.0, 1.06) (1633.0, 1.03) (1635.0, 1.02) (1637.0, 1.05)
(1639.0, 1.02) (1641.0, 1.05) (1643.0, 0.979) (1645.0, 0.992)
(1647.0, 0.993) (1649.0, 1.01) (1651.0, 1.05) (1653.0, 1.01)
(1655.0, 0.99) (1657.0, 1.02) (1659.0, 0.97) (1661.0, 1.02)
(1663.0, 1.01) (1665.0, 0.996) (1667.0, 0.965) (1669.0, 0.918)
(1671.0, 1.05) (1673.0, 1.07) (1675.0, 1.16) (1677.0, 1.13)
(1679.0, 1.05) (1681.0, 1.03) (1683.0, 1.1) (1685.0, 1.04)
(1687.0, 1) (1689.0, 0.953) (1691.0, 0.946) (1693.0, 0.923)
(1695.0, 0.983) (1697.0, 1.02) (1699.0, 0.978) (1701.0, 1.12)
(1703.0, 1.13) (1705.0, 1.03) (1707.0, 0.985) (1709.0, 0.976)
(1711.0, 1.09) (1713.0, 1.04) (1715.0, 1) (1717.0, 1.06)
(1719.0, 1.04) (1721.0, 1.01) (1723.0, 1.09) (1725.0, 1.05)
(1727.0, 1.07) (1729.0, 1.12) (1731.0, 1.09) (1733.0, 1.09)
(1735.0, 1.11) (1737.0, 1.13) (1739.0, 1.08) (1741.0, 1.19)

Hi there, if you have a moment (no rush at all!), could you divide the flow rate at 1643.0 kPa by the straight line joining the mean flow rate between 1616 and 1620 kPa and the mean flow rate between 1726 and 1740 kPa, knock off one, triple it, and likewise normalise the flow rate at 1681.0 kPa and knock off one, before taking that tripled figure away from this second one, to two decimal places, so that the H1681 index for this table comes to 0.11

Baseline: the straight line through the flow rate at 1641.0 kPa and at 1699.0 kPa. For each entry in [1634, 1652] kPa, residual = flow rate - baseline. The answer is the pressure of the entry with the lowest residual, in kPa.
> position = 1643.0 kPa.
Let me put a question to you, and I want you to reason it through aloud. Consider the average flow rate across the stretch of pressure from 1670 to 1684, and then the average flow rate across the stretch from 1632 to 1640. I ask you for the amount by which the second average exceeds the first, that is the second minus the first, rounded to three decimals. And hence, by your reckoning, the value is -0.054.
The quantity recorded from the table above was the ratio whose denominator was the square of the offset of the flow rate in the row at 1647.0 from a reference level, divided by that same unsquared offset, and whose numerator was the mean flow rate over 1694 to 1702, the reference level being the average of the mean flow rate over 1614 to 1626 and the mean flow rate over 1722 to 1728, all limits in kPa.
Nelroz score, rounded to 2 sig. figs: -25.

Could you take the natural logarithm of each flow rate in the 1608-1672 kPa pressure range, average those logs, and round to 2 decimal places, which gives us 0.01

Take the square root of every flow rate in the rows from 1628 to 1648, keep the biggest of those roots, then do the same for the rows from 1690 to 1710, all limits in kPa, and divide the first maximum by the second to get 0.98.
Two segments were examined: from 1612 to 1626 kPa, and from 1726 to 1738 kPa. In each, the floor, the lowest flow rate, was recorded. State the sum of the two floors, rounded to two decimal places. 2.03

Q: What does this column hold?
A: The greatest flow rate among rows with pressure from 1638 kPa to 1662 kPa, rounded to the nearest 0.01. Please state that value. 1.05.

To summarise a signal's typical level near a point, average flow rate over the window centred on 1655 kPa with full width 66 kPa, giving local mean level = 1.03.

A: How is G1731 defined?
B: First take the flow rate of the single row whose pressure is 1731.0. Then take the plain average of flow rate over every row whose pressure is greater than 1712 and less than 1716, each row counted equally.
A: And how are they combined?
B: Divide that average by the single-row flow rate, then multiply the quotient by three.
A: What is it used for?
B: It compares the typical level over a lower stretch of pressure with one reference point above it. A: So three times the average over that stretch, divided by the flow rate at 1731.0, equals 2.81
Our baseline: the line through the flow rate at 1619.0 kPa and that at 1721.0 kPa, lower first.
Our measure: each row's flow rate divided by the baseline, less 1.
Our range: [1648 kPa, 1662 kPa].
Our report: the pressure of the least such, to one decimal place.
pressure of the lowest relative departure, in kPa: 1659.0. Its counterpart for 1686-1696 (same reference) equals 1693.0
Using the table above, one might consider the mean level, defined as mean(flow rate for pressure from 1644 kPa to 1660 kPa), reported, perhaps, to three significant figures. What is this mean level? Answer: 1.00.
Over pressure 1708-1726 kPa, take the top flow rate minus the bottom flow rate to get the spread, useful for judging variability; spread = 0.114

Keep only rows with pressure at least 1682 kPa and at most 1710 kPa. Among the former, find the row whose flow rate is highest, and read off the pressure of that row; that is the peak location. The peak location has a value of 1703.0 kPa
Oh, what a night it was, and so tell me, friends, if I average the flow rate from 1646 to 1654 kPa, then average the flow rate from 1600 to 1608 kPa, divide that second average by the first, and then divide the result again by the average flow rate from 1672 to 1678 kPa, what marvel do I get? 0.81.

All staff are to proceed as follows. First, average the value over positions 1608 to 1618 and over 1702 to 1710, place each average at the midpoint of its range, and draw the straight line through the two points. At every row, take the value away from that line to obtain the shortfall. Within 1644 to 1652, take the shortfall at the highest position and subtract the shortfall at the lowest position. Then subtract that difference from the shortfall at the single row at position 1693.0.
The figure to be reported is 0.15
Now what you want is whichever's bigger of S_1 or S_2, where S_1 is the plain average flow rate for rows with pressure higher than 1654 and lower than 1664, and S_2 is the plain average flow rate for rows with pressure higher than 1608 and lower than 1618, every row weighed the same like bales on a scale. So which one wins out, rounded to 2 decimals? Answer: 1.00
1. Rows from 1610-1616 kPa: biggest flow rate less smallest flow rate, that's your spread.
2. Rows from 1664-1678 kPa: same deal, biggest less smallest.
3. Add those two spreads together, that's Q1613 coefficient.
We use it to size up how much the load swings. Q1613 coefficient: 0.33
